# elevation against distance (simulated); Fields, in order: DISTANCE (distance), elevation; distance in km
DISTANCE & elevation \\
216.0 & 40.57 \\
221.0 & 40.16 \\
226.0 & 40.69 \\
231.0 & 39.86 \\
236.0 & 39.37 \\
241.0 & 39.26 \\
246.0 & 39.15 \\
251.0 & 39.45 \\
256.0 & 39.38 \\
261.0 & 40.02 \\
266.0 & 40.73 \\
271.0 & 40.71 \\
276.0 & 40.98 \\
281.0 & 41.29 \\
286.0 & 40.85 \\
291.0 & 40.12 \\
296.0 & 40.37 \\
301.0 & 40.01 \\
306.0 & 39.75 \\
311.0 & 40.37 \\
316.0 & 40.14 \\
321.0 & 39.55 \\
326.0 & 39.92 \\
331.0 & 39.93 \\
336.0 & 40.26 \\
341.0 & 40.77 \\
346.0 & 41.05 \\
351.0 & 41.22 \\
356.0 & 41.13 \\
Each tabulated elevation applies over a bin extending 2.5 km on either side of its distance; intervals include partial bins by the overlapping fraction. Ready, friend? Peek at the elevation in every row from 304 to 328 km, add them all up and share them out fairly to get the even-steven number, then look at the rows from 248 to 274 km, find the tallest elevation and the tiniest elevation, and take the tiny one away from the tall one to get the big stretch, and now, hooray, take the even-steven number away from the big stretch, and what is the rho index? -38.6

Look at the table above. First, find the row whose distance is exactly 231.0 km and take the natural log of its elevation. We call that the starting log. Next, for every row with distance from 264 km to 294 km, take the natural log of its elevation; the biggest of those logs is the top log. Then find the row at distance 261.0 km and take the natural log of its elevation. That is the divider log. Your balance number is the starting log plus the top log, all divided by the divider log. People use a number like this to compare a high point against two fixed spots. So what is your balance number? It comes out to 2.01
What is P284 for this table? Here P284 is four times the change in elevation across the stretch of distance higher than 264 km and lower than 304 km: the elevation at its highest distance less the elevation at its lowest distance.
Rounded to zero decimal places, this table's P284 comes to -3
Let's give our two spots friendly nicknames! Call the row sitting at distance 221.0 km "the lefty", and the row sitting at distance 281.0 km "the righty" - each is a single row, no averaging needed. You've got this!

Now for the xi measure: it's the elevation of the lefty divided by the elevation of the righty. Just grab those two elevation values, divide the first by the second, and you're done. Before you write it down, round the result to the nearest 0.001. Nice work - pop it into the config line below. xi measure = 0.973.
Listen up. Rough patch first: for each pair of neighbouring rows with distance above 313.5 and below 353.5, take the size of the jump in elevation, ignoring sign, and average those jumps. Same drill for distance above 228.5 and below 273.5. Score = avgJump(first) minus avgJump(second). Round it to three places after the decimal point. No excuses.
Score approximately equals 0.017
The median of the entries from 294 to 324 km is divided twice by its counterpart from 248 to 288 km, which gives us 0.0242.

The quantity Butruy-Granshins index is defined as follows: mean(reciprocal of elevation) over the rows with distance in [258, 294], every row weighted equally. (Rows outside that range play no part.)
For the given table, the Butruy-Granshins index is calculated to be 0.0246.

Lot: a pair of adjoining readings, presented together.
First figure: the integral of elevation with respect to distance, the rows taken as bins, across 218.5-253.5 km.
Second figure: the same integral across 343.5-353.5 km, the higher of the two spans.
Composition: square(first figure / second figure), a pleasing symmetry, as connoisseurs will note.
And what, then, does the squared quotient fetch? 11.4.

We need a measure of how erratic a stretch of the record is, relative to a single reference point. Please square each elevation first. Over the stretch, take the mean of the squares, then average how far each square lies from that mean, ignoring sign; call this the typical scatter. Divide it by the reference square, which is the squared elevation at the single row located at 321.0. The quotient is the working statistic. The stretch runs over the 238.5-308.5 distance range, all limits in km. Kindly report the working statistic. 0.0297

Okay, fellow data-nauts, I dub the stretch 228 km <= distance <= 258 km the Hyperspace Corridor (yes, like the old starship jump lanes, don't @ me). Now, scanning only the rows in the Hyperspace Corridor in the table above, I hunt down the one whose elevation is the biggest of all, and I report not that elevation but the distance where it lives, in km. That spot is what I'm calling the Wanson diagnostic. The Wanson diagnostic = 231.0 km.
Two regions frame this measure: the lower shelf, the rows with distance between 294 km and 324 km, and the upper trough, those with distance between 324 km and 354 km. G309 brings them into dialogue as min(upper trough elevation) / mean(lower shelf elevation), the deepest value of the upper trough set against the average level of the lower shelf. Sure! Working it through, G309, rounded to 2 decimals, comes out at 1.00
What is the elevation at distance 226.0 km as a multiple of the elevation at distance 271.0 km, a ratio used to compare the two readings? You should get 1.00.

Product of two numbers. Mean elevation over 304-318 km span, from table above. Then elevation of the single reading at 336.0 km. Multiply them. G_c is 1614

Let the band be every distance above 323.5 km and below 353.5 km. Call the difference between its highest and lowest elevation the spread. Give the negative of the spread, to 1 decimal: -1.3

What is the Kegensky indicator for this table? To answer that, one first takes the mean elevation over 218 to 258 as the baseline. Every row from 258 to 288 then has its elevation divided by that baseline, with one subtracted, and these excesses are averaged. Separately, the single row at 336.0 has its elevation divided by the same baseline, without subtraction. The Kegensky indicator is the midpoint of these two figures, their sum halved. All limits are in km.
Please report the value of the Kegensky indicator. 0.521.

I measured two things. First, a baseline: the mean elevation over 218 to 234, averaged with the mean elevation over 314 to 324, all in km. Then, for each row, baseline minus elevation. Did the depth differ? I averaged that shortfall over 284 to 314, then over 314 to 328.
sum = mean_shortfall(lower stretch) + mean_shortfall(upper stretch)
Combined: 0.0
